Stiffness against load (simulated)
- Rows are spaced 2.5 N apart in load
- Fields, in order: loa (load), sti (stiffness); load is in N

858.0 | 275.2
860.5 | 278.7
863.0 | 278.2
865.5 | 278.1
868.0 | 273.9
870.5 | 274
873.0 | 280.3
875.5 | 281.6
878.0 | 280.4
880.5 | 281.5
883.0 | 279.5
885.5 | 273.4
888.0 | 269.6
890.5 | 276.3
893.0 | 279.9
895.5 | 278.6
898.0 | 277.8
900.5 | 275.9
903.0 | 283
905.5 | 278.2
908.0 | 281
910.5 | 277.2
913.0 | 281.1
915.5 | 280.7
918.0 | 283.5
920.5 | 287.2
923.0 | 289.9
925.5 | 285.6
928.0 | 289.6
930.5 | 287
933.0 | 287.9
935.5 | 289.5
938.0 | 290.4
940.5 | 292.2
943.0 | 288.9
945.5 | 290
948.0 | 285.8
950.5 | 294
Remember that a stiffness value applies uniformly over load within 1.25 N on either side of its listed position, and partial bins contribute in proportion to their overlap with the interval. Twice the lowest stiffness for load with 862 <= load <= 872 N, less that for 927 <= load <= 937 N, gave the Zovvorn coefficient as 261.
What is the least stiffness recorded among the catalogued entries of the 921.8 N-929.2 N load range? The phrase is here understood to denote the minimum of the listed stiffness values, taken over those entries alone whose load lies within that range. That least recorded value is 285.6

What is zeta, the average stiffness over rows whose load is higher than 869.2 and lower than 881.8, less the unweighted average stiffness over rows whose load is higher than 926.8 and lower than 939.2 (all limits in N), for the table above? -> -9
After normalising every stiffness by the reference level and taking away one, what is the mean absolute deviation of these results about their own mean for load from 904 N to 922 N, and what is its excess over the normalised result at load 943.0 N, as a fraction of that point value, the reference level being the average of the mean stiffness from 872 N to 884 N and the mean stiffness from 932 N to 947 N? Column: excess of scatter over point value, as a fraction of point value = 0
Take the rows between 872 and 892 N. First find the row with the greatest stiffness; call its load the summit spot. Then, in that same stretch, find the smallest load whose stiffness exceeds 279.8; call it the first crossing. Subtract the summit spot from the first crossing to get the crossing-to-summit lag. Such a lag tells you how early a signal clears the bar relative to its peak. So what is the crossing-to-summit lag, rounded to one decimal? -2.5 N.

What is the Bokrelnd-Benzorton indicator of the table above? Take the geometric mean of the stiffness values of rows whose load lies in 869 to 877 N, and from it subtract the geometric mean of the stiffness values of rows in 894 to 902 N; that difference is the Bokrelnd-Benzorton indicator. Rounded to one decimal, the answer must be 1.2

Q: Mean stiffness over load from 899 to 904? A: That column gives 279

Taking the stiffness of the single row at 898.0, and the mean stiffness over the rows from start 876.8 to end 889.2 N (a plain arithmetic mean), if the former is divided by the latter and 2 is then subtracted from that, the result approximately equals -1.00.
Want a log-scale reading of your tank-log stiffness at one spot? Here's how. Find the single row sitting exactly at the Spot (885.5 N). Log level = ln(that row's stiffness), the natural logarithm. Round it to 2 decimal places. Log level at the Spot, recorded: 5.61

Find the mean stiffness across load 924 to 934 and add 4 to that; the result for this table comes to 292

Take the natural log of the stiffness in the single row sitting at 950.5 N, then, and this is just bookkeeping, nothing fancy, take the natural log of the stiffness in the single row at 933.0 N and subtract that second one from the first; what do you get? 0.021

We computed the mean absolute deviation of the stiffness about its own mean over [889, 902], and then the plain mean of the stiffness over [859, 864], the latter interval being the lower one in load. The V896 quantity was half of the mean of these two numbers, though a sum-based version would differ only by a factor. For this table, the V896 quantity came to 69.9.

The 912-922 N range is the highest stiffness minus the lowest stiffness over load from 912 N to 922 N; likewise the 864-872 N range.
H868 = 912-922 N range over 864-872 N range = 1.5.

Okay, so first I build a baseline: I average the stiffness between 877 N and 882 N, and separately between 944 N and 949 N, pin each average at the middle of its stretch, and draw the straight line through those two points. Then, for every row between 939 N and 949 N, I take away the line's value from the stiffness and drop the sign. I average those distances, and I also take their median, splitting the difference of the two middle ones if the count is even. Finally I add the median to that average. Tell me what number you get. 4.9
